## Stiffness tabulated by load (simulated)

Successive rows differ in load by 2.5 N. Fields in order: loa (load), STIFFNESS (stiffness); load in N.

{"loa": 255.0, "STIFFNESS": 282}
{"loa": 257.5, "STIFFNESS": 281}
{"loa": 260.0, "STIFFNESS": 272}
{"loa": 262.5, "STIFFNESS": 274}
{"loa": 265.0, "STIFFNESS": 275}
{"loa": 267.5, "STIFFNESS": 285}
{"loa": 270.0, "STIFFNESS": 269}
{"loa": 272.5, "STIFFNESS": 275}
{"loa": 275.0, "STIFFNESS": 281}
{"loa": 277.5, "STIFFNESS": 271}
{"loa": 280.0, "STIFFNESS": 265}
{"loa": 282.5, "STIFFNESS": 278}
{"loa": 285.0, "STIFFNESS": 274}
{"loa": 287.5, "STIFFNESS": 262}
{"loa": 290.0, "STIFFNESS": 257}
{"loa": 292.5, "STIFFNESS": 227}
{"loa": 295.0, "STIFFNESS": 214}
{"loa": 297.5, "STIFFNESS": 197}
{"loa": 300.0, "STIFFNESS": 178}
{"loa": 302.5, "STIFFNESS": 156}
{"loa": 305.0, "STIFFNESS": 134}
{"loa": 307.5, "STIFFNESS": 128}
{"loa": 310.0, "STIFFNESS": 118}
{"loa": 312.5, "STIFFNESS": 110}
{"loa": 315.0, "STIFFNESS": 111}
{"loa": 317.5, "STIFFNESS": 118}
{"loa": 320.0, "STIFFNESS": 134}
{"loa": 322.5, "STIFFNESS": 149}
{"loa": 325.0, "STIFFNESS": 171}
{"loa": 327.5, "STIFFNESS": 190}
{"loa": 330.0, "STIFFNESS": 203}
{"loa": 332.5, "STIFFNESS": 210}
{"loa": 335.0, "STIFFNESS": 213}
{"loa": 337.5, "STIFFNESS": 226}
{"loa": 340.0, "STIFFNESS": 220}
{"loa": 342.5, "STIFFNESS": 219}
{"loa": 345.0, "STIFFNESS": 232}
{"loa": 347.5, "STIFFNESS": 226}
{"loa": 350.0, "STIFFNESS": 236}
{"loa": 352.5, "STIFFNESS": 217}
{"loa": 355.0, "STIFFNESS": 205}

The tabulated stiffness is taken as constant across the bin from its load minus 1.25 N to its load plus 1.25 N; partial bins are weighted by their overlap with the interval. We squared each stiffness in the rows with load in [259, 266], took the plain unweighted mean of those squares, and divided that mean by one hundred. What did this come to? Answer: 749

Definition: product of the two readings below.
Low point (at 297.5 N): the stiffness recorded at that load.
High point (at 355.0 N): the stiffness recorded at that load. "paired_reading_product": 40385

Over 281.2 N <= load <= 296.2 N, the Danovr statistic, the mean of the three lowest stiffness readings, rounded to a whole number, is 233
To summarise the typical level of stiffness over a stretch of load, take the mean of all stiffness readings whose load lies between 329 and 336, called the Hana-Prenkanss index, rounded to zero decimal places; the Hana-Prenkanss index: 209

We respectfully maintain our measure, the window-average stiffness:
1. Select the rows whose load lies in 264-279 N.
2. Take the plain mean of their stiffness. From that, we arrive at 276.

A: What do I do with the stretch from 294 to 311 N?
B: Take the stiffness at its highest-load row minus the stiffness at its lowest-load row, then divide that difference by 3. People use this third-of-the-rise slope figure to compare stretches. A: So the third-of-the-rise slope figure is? -32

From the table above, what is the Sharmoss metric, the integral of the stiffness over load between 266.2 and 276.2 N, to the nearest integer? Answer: 2775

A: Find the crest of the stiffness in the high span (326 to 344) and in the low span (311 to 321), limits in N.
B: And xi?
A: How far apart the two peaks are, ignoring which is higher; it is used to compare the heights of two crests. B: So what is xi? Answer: 92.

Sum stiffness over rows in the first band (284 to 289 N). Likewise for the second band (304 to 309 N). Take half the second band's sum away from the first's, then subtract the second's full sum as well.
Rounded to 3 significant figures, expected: 143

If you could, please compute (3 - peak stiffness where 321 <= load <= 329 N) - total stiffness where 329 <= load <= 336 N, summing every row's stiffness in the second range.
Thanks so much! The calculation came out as -813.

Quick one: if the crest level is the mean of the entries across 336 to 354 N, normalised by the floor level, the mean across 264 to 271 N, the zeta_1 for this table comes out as 0.81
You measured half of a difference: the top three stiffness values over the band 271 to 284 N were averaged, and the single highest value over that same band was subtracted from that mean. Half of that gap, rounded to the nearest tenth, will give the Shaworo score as -1.5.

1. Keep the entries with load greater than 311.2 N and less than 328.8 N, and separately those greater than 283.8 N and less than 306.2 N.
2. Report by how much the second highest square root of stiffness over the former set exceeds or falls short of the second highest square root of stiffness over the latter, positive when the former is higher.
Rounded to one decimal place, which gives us -3.1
